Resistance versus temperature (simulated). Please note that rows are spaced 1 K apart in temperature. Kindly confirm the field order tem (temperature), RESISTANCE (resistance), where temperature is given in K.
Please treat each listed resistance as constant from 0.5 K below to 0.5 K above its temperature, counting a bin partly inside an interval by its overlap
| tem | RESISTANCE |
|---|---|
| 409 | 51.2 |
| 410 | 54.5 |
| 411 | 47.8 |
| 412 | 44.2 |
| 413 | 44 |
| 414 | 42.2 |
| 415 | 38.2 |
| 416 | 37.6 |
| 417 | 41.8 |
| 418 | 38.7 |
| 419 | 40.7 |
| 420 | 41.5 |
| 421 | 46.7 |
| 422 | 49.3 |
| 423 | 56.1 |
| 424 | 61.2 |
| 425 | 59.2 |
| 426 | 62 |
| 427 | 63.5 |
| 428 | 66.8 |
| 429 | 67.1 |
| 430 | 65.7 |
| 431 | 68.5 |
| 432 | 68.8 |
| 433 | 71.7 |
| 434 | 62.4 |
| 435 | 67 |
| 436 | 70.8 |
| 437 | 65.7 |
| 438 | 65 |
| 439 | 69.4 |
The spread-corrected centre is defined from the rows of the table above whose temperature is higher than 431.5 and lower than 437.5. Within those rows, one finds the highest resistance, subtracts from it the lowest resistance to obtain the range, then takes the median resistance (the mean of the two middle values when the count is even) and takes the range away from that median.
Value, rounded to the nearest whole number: 59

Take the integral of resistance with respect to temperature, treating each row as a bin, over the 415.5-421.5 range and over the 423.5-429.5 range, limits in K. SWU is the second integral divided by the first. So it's 1.5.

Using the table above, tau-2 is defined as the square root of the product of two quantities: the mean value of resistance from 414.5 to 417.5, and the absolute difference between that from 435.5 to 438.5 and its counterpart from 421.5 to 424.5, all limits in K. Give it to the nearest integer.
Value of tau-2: 21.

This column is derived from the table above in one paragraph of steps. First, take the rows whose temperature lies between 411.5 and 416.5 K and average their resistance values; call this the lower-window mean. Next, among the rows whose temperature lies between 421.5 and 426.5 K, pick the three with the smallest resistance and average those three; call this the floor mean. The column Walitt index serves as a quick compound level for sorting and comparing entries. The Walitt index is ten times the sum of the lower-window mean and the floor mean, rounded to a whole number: 961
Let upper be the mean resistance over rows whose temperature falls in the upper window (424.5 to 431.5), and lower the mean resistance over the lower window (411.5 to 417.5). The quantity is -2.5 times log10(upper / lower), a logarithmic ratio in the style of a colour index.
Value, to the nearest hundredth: -0.49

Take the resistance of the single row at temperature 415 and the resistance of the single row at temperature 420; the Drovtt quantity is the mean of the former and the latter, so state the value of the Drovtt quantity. 40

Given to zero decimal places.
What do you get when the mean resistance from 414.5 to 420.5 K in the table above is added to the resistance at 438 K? 105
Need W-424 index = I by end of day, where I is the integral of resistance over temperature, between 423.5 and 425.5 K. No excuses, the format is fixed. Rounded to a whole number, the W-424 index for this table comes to 120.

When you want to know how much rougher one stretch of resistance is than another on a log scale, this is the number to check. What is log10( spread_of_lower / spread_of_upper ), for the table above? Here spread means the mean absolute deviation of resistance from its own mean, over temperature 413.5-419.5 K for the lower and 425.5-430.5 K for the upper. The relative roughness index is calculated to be -0.03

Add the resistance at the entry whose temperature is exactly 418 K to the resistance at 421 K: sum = 85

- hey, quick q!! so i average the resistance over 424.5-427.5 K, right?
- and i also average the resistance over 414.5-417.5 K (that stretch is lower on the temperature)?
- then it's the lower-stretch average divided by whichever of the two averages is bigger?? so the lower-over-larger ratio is 0.637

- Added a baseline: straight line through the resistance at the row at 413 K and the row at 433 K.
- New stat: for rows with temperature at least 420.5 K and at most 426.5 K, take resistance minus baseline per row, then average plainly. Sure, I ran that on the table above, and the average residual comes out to -2.8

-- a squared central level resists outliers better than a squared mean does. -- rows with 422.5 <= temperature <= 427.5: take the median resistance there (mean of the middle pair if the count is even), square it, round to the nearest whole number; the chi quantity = 3745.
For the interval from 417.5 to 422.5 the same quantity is 1722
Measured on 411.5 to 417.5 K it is 1764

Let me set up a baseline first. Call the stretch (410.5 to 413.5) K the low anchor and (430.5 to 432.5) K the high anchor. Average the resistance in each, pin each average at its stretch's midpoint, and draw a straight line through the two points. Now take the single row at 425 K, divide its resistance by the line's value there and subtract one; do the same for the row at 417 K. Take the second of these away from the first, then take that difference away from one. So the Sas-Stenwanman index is 0.84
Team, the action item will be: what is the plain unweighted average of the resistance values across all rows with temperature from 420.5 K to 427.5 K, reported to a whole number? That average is 57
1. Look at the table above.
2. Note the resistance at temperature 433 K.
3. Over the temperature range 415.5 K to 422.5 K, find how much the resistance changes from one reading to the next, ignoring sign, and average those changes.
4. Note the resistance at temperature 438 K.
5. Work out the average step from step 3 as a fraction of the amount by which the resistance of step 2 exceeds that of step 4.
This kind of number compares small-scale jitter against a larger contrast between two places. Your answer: 0.45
